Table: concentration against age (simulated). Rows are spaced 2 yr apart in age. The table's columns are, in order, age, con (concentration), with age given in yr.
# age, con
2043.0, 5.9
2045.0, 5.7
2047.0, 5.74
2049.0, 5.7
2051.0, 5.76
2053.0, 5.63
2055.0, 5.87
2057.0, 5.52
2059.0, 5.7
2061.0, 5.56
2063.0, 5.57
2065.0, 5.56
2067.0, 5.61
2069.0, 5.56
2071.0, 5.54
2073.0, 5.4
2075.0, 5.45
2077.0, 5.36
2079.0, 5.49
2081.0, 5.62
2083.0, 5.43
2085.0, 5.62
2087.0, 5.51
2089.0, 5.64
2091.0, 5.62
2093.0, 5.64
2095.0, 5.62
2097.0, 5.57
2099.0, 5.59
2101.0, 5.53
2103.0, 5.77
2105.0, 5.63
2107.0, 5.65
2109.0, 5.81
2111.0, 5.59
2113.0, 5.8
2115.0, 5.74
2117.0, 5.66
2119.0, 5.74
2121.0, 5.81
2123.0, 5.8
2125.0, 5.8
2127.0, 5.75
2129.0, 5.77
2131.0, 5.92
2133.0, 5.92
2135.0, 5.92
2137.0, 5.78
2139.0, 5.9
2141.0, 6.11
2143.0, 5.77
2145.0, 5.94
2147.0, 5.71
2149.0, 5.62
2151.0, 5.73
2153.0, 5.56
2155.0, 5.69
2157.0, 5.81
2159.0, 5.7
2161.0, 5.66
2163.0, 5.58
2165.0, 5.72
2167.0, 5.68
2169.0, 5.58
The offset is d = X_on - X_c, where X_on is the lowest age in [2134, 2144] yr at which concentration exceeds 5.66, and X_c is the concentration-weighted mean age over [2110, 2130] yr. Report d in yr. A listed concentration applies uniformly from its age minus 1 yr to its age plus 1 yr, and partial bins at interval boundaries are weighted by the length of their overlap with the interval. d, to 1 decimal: 15.0 yr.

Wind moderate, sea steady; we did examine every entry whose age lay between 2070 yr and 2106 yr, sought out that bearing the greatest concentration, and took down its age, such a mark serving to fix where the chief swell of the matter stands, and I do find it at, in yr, 2103.0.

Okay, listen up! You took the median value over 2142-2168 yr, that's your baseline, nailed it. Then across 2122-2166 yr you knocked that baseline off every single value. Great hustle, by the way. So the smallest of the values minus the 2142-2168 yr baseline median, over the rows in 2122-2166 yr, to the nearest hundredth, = -0.14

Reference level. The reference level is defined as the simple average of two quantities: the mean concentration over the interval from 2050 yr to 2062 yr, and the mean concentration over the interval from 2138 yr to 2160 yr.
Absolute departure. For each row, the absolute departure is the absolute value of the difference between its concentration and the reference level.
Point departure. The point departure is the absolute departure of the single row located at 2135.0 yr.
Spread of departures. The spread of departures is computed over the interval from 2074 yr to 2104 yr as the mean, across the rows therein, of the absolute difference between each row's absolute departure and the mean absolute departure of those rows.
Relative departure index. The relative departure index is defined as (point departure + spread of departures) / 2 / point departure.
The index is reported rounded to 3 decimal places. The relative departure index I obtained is 0.697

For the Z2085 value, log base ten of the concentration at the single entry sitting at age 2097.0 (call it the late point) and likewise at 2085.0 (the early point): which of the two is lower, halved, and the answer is 0.373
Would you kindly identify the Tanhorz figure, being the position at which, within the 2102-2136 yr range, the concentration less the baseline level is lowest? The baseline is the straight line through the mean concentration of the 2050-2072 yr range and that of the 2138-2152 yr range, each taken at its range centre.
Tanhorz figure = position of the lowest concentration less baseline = 2111.0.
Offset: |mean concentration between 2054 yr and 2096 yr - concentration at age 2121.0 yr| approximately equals 0.24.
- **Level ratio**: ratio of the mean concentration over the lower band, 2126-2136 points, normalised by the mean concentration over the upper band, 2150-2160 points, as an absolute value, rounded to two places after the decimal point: 1.03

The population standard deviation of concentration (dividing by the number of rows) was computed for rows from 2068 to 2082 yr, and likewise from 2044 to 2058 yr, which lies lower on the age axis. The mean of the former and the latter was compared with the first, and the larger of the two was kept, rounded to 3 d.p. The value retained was 0.093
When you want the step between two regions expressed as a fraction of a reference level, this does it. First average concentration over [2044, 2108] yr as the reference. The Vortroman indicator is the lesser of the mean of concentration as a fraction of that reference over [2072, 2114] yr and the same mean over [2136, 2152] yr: 1.00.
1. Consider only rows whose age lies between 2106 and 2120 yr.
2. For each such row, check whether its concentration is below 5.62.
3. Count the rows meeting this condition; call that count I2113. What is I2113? 1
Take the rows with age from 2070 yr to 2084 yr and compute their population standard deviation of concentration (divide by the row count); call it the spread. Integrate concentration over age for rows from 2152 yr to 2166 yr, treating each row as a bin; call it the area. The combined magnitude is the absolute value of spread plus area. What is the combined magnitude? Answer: 79.5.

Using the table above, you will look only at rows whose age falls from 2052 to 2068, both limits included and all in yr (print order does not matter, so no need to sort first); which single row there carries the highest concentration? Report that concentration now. 5.87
